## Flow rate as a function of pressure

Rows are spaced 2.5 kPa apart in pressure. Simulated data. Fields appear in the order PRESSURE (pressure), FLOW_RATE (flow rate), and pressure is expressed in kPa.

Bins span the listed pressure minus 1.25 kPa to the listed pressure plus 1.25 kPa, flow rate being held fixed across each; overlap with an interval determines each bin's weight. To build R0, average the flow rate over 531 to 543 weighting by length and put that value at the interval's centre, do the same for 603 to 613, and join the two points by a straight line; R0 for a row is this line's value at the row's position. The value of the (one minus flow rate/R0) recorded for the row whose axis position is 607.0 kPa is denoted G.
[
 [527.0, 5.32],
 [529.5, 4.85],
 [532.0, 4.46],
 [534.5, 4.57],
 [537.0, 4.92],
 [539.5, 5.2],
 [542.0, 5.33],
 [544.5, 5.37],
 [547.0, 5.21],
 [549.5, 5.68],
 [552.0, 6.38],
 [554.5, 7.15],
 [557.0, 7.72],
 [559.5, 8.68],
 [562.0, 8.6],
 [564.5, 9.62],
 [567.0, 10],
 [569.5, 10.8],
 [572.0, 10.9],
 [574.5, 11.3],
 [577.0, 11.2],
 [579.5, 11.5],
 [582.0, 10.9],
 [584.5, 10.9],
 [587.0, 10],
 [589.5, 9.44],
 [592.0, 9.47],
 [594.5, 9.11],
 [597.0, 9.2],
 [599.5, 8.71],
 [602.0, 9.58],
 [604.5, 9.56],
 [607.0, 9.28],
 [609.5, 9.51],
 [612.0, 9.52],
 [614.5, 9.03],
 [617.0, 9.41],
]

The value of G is 0.01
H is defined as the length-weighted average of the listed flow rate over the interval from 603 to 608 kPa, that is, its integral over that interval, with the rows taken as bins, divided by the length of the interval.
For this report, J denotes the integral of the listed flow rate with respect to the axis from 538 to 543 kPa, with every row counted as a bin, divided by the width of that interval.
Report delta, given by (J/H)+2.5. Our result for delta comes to 3.1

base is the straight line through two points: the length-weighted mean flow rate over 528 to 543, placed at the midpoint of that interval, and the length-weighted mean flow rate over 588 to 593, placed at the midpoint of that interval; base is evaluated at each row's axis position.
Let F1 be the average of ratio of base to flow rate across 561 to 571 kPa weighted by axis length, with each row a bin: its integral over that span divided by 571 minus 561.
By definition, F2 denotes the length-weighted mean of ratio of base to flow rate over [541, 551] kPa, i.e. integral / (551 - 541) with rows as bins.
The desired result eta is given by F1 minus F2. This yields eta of -0.30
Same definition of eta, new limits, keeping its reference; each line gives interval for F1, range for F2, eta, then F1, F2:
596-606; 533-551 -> 0.07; 1.12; 1.05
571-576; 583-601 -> -0.29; 0.73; 1.01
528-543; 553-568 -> 0.18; 1.00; 0.82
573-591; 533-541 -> -0.20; 0.82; 1.02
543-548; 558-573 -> 0.32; 1.08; 0.76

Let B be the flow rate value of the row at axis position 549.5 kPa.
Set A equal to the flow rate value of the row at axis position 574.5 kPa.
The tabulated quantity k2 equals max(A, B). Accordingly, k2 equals 11.3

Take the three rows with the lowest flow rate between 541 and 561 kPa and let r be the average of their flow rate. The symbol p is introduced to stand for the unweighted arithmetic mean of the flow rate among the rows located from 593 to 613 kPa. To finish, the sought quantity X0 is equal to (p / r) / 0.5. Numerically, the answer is 3.5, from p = 9.3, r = 5.3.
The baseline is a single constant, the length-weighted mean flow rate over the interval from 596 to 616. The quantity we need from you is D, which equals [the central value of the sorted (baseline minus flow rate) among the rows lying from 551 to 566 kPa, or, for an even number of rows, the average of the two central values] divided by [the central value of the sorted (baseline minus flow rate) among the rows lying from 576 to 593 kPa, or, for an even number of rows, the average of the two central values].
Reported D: -0.7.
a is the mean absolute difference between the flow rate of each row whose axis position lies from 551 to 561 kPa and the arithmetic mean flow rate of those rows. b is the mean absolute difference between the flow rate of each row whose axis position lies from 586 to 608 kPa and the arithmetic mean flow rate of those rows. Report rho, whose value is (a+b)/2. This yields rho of 0.49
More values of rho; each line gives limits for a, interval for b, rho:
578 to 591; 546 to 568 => 1.03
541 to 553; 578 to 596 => 0.57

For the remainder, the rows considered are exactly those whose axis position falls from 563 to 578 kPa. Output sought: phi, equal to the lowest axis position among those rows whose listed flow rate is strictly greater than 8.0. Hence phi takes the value 564.5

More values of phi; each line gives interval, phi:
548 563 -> 559.5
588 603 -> 589.5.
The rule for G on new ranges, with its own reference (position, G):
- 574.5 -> -0.55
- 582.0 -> -0.40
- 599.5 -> 0.02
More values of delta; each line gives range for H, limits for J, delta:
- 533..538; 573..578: 4.9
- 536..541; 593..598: 4.3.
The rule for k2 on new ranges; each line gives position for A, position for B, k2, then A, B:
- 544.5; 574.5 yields 11.3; 5.37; 11.3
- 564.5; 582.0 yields 10.9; 9.62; 10.9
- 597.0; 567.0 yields 10.0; 9.2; 10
